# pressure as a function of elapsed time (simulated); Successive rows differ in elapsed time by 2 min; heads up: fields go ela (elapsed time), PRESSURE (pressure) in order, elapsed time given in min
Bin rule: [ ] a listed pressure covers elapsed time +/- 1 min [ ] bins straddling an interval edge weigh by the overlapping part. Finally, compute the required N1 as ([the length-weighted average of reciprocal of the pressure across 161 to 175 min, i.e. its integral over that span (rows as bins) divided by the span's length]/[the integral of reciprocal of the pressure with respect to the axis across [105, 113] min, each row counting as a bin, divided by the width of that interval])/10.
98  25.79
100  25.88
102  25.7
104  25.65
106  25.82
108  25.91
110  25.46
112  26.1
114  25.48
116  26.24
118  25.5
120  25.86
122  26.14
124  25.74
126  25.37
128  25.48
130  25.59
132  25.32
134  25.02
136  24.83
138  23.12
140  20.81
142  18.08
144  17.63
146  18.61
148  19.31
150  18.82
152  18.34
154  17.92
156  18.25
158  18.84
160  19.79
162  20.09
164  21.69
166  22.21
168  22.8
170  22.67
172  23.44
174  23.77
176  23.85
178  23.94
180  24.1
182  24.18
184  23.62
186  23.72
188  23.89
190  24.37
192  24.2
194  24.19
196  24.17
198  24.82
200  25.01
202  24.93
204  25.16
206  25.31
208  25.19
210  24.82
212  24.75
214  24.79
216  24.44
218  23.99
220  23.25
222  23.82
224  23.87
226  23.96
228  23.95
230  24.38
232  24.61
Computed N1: 0.12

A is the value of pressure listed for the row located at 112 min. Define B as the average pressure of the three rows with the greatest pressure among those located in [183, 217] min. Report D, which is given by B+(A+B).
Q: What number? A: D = 77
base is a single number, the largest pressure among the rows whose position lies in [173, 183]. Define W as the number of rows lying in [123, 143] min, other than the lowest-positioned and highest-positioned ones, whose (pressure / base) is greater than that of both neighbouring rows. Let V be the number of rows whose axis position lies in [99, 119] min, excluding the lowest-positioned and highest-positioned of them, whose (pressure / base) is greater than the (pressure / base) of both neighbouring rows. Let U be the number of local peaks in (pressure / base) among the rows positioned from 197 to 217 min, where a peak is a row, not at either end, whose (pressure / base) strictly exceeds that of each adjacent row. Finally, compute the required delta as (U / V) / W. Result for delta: 1.0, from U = 3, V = 3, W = 1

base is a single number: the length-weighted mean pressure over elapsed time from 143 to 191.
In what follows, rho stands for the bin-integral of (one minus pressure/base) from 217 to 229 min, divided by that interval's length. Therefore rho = -0.11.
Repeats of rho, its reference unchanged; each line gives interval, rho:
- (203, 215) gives -0.16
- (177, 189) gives -0.11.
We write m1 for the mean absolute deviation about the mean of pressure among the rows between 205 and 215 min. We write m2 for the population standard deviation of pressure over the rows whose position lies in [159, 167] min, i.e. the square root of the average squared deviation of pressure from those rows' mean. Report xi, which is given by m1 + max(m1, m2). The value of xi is 1.2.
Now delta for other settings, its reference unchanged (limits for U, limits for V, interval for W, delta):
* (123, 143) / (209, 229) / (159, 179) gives 0.5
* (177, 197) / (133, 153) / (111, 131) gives 1.0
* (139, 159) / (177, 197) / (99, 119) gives 0.2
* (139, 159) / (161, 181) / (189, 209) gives 0.5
